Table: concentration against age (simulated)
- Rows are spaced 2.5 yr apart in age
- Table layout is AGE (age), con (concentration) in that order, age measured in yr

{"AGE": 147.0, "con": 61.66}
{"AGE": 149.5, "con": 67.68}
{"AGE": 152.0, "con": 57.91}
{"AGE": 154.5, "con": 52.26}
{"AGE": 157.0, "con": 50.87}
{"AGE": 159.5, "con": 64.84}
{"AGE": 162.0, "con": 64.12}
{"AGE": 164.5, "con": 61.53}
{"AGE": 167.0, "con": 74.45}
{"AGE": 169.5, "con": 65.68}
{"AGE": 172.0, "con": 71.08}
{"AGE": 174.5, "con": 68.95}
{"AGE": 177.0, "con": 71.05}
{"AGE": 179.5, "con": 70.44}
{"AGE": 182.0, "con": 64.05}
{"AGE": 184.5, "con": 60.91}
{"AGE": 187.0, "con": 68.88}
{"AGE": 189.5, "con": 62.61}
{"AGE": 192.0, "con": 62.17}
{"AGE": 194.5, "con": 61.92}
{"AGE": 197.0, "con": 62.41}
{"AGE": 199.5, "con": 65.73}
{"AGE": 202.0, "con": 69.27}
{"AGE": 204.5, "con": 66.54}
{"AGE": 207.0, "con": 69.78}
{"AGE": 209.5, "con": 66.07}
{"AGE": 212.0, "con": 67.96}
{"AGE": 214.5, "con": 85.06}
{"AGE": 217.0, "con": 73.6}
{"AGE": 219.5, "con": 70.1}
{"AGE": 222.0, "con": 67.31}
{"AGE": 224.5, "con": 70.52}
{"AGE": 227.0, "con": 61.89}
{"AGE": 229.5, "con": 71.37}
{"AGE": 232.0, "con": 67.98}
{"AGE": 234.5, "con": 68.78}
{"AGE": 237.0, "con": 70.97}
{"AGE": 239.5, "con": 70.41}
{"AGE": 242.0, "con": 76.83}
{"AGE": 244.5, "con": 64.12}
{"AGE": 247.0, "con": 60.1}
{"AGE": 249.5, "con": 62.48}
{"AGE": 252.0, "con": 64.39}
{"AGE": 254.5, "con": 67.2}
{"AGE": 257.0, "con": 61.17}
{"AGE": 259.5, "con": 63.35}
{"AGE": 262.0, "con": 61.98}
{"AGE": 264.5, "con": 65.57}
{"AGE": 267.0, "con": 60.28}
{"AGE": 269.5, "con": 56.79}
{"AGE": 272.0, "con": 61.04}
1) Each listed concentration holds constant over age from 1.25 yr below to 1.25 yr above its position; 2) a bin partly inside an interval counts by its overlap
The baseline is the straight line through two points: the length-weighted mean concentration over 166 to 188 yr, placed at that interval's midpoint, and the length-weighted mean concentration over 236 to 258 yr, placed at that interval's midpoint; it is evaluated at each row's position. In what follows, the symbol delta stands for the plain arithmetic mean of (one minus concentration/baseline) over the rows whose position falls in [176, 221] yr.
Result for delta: 0.000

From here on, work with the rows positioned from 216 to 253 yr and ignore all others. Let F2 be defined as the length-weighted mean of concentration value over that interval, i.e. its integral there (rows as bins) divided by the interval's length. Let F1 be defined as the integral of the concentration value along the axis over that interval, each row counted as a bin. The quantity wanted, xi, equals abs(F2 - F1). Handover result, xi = 2450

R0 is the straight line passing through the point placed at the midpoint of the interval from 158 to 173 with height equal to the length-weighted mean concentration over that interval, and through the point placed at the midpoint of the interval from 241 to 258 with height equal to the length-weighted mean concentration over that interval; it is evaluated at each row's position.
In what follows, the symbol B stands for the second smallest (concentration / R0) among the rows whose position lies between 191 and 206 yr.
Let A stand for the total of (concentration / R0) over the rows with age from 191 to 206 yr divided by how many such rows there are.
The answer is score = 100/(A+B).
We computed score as 52.1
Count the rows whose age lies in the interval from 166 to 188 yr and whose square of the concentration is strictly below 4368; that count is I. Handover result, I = 3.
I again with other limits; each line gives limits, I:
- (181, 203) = 7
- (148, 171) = 7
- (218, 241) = 1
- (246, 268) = 8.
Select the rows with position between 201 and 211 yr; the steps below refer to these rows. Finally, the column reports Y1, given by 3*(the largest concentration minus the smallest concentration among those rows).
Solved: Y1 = 11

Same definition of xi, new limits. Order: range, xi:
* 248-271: 1376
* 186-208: 1373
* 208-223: 1004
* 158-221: 4185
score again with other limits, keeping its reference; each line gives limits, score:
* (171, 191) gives 51.0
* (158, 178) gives 50.5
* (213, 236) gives 47.5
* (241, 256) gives 50.7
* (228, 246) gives 47.3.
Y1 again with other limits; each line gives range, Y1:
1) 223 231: 28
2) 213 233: 70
